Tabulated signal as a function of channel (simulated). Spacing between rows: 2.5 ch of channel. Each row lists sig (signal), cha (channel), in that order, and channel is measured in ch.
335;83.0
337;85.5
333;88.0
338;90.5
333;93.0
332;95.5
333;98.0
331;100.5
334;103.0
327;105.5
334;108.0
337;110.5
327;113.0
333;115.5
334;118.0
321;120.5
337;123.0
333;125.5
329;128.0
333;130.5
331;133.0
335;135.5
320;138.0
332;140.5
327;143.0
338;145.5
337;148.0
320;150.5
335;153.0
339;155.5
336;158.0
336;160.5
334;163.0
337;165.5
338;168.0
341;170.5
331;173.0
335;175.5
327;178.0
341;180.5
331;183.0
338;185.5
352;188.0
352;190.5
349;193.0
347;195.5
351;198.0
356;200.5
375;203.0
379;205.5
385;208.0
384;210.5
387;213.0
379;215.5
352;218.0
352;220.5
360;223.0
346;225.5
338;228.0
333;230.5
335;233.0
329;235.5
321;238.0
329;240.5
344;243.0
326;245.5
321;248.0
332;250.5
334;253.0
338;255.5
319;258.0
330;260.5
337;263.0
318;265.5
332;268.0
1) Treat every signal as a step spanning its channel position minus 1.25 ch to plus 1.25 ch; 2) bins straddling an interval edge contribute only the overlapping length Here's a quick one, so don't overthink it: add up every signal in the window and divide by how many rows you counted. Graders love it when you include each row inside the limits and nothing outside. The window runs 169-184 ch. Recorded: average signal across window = 334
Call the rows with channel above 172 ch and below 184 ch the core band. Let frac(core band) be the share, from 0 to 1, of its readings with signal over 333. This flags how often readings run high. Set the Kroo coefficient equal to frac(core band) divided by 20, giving 0.020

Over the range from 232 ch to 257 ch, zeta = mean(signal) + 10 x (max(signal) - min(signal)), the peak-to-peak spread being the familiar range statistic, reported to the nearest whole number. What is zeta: 561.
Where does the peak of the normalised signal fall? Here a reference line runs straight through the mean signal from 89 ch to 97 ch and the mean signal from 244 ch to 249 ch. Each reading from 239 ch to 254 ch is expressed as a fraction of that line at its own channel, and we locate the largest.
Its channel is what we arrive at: 243.0 ch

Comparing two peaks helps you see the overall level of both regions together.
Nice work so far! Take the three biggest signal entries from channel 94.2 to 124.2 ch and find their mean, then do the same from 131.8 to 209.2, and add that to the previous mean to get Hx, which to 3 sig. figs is 716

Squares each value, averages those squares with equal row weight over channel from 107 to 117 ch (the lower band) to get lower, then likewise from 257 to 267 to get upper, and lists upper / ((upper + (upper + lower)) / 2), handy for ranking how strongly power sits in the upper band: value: 0.658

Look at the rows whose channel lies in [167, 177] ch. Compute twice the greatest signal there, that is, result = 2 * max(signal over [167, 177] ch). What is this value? 682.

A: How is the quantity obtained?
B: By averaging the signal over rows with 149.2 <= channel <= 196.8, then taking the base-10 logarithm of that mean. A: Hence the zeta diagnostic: 2.53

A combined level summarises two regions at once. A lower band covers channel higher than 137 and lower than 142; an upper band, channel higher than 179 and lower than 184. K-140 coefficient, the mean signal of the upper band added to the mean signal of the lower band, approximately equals 662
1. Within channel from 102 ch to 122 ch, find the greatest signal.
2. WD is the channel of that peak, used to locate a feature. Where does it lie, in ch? 110.5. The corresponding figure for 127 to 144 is 135.5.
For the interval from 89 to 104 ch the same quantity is 90.5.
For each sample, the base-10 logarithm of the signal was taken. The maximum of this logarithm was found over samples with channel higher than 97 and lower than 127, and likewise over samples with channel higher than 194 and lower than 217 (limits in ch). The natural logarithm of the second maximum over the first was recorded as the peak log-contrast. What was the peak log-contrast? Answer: 0.023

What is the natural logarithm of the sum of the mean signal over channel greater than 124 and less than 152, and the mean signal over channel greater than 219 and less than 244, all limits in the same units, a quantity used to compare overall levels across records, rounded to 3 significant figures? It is 6.51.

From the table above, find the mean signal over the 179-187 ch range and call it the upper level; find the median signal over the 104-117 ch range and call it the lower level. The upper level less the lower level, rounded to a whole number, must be 4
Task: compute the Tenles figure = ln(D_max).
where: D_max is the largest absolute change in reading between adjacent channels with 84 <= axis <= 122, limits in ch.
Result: 2.56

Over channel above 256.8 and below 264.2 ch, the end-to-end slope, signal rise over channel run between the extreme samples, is 3.6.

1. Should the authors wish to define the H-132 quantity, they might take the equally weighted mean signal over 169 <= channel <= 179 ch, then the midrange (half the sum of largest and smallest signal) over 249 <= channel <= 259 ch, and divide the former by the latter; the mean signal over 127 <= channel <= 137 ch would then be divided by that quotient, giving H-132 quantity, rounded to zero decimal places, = 327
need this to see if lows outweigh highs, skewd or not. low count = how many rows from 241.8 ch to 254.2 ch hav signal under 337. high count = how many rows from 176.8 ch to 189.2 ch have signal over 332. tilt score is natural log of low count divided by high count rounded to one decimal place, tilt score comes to 0.3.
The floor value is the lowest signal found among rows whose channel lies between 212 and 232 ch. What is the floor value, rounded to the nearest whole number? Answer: 333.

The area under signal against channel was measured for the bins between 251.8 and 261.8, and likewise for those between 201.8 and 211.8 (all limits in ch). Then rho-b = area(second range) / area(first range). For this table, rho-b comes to 1.2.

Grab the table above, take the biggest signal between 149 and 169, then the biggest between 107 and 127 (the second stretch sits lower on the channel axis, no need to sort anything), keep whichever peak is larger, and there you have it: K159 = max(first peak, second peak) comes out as 339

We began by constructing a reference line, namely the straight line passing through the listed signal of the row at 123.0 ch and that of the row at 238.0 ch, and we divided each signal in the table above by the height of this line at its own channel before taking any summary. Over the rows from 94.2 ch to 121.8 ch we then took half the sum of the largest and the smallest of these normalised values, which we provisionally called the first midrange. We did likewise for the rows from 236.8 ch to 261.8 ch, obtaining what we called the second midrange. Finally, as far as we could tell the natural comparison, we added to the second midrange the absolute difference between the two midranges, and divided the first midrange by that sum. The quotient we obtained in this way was 0.88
